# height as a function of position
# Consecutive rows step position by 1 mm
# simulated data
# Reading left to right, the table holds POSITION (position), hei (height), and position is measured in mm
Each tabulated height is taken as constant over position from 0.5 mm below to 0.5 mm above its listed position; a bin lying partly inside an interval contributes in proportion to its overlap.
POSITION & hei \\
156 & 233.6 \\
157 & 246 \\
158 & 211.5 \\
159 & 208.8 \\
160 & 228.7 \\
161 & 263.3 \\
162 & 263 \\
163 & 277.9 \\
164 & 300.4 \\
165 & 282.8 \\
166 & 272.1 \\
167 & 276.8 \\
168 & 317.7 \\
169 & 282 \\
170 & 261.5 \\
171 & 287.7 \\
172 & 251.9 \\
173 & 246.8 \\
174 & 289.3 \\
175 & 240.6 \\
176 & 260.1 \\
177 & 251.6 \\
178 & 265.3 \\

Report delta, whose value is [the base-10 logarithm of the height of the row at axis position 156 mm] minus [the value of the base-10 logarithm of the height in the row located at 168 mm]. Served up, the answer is -0.13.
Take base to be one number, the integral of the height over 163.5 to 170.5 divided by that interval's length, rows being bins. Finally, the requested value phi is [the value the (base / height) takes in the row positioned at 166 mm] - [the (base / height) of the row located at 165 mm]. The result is 0.0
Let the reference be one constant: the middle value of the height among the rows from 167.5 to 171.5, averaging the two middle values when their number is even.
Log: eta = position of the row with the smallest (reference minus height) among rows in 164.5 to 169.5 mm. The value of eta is 168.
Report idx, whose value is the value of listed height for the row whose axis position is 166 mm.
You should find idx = 272.1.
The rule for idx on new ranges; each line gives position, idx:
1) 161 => 263.3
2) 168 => 317.7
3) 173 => 246.8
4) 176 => 260.1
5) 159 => 208.8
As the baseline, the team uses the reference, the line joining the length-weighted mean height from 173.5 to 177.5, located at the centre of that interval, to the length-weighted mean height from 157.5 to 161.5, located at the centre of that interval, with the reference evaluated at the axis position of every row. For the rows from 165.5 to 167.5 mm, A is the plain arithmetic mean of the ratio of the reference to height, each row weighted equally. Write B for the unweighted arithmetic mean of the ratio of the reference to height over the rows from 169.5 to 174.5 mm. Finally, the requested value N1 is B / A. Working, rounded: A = 0.88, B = 0.95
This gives 1.08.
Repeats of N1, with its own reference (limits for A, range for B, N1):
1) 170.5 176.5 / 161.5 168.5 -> 0.86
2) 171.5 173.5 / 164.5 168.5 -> 0.83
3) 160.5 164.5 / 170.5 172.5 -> 1.11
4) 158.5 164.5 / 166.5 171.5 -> 0.95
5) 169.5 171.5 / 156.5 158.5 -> 1.08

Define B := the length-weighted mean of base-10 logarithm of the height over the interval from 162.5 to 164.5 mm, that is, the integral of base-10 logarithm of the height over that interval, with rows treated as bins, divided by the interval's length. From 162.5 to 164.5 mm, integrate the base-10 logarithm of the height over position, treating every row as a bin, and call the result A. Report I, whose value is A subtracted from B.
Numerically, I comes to -2.46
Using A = 4.92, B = 2.46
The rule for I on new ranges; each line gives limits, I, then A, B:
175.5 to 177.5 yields -2.41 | 4.82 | 2.41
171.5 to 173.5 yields -2.40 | 4.79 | 2.40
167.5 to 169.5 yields -2.48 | 4.95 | 2.48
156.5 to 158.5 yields -2.36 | 4.72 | 2.36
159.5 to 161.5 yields -2.39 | 4.78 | 2.39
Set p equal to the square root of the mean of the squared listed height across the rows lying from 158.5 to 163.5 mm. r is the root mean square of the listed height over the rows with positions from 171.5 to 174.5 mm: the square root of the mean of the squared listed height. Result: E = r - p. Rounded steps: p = 250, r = 263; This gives 13.7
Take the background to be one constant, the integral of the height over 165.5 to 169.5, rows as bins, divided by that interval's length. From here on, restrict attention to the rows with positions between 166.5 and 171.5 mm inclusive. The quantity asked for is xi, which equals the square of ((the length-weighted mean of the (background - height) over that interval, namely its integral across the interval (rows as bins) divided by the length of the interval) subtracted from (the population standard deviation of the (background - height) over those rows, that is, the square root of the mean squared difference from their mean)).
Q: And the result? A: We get 271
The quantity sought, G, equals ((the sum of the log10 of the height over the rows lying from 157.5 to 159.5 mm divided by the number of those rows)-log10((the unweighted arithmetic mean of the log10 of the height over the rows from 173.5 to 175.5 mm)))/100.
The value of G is 0.0194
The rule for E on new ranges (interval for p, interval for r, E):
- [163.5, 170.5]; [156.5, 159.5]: -62.5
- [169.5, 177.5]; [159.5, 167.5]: 9.6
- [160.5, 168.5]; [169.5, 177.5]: -20.6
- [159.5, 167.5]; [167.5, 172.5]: 9.8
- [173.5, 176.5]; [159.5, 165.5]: 6.2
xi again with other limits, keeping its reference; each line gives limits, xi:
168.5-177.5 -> 41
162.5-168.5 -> 283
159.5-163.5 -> 118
